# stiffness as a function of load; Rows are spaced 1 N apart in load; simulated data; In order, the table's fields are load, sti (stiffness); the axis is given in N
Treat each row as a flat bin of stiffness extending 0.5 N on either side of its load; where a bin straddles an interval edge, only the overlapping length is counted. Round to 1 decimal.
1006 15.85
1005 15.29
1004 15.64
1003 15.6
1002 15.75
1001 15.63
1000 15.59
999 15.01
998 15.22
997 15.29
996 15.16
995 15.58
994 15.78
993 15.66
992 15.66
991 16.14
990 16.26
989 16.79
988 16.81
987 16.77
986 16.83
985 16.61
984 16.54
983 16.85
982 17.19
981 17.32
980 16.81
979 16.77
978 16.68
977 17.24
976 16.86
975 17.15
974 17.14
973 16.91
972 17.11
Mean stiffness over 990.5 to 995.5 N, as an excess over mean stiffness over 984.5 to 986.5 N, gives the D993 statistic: -1.0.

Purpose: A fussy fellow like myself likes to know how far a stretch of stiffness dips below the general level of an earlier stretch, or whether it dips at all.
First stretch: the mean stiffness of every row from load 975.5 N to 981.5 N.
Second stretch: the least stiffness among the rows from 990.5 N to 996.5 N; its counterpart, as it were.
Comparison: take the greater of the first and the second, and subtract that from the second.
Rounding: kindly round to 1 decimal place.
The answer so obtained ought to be -1.8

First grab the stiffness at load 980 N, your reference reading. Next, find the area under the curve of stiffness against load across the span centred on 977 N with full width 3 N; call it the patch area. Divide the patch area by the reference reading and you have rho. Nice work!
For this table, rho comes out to 3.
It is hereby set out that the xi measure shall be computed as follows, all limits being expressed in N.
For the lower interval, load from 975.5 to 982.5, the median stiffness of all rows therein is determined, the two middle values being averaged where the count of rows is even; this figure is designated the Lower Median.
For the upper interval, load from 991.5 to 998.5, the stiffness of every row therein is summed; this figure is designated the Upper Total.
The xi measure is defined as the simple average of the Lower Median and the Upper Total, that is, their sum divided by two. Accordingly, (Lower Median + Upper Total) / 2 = 62.6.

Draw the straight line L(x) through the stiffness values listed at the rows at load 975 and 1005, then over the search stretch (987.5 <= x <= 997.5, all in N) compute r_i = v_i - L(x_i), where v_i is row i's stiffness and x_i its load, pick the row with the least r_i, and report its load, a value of 996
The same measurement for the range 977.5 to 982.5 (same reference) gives 978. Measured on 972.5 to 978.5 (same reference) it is 973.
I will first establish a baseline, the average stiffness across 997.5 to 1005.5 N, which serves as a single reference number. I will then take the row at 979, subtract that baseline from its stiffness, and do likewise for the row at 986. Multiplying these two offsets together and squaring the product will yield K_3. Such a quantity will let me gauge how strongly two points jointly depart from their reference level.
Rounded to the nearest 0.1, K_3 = 3.2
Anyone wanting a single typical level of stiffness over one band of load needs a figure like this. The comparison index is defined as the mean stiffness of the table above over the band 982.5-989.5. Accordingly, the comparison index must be 16.7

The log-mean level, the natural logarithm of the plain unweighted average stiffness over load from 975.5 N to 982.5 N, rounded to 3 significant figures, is 2.83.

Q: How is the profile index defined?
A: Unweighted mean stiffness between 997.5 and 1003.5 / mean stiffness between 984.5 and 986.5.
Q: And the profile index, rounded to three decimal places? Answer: 0.925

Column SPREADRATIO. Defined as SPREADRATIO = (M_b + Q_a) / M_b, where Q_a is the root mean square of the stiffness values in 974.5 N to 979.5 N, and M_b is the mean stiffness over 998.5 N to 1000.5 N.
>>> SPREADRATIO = 2.11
